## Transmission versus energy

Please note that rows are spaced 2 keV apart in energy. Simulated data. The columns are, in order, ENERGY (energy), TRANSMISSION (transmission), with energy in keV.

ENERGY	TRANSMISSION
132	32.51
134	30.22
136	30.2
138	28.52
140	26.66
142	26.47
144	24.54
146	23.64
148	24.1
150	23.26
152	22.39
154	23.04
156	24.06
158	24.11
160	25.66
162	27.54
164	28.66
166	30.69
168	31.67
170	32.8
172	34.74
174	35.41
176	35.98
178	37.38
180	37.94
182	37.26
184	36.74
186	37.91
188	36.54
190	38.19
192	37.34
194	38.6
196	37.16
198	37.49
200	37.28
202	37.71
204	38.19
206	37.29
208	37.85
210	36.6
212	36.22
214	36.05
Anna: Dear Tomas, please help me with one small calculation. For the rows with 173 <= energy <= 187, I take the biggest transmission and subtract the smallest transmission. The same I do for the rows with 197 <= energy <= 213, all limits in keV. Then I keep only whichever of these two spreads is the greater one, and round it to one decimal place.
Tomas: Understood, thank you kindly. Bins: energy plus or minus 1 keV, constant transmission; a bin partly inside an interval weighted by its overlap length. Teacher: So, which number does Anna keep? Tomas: 2.5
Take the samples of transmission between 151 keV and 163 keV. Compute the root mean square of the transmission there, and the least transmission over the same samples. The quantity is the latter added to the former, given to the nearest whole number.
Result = 47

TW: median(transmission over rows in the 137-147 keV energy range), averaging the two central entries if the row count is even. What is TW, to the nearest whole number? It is 26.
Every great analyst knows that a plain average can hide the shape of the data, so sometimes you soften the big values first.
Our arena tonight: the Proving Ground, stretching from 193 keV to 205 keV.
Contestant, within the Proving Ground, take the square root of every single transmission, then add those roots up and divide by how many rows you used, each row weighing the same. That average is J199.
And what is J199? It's 6.1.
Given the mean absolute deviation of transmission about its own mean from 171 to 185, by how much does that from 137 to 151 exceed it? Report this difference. 0.7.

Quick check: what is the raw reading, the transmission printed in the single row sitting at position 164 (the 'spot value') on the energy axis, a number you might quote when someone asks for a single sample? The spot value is 28.66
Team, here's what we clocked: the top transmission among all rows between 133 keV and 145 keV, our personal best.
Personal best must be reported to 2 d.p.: 30.22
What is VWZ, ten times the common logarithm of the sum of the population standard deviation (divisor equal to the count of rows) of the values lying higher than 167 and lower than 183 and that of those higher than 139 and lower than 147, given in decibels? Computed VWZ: 5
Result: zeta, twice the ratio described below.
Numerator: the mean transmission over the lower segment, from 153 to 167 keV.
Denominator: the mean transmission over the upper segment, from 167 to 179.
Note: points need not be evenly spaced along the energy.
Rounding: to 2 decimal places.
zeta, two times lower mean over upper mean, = 1.51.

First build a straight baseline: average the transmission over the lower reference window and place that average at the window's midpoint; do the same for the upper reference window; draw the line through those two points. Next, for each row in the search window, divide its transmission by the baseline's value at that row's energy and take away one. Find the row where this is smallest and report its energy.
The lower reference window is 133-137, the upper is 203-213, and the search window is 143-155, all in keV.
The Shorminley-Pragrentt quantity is 152 keV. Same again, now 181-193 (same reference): 188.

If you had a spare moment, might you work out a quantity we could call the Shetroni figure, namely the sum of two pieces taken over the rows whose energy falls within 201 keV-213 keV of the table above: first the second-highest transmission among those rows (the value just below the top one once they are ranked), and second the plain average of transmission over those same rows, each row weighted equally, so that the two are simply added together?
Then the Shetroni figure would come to 75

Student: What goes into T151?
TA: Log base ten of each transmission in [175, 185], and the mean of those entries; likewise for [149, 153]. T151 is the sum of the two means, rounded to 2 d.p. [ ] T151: 2.93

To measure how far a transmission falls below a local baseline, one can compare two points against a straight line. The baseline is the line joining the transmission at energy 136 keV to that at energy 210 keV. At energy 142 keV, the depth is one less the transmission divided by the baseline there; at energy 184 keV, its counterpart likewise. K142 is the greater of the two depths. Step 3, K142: 0.14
